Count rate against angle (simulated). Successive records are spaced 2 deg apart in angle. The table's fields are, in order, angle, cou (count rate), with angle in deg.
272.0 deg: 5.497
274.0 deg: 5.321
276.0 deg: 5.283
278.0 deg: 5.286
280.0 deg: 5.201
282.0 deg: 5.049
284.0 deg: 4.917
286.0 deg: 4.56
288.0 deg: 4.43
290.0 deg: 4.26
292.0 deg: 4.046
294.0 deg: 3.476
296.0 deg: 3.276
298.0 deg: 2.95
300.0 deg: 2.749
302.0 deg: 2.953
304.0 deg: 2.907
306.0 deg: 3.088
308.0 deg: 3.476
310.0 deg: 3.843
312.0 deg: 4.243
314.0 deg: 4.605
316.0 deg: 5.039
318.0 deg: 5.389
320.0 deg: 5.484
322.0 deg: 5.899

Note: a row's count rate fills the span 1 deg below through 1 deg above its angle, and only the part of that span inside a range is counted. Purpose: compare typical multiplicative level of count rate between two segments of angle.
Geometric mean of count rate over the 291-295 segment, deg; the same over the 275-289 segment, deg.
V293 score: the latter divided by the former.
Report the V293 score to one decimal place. 1.3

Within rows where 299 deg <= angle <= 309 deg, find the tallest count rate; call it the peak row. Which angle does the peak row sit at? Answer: 308.0 deg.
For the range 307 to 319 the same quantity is 318.0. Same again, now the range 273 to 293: 274.0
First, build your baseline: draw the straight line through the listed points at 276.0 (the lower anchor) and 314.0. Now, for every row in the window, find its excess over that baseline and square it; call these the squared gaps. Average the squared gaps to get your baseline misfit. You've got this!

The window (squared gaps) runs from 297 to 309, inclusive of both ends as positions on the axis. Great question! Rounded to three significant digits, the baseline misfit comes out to 3.25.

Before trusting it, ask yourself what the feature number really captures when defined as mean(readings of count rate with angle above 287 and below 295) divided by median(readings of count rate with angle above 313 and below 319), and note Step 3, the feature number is 0.8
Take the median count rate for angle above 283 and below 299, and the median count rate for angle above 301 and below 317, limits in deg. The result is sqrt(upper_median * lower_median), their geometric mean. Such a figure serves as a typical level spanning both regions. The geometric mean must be 3.9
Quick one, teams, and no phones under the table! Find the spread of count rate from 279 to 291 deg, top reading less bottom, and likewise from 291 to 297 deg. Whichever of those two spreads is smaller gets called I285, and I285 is 0.77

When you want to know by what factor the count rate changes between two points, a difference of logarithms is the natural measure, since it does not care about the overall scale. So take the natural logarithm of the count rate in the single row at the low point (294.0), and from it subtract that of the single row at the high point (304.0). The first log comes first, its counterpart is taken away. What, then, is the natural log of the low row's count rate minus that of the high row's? 0.18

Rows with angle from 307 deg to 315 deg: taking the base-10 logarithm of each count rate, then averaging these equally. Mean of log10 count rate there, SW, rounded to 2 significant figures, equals 0.60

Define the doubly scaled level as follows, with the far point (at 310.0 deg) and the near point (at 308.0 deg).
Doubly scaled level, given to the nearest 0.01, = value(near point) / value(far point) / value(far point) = 0.24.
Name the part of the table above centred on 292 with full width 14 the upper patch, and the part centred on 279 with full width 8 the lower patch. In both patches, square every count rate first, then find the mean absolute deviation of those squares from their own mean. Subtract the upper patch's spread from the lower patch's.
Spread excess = -3.20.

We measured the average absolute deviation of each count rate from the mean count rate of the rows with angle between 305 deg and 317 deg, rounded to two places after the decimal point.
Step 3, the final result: 0.58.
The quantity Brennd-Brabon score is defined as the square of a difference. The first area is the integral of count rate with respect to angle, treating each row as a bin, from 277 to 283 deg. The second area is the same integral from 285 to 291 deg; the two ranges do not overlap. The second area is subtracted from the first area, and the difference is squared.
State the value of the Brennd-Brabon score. 21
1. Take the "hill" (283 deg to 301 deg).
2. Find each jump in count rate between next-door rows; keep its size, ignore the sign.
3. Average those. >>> 0.27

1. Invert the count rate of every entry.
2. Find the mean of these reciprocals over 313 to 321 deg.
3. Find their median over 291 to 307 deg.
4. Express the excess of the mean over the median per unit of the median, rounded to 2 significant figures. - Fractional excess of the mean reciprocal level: -0.41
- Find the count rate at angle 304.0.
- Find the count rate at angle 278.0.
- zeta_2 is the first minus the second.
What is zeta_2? -2.4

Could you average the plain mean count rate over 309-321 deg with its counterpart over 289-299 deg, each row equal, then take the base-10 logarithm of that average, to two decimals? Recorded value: 0.62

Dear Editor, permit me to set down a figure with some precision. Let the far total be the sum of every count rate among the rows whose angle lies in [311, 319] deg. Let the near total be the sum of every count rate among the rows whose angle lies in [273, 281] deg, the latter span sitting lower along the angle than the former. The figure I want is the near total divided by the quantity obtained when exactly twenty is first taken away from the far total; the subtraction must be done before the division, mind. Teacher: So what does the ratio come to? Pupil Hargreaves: -29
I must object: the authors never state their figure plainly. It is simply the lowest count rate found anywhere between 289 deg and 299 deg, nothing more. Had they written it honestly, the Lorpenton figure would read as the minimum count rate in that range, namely 2.95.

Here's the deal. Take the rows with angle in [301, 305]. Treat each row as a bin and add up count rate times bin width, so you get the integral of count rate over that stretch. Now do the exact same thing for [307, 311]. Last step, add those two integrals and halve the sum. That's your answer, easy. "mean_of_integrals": 13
